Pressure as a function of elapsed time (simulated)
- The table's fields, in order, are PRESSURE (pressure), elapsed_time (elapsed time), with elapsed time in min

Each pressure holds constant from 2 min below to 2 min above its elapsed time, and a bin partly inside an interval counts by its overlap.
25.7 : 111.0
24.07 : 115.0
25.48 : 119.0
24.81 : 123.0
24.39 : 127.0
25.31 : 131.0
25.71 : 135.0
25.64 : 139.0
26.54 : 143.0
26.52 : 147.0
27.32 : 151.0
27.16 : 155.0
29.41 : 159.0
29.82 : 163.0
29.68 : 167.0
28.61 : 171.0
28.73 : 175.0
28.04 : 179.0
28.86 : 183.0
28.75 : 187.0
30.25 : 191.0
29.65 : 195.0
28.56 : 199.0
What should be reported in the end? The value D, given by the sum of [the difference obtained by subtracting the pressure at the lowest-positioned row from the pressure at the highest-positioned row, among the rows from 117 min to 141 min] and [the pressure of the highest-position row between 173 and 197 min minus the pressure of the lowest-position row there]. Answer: 1.1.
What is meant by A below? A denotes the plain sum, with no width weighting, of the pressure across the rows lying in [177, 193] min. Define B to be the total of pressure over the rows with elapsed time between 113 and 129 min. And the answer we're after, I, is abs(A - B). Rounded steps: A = 116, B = 99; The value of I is 17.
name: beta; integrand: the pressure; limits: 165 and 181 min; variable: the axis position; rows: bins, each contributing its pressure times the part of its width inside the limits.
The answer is 460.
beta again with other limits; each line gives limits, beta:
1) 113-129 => 395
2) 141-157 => 430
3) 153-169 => 464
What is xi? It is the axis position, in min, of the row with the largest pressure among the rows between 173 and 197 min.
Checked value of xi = 191.0 min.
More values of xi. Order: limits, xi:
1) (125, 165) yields 163.0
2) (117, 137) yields 135.0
